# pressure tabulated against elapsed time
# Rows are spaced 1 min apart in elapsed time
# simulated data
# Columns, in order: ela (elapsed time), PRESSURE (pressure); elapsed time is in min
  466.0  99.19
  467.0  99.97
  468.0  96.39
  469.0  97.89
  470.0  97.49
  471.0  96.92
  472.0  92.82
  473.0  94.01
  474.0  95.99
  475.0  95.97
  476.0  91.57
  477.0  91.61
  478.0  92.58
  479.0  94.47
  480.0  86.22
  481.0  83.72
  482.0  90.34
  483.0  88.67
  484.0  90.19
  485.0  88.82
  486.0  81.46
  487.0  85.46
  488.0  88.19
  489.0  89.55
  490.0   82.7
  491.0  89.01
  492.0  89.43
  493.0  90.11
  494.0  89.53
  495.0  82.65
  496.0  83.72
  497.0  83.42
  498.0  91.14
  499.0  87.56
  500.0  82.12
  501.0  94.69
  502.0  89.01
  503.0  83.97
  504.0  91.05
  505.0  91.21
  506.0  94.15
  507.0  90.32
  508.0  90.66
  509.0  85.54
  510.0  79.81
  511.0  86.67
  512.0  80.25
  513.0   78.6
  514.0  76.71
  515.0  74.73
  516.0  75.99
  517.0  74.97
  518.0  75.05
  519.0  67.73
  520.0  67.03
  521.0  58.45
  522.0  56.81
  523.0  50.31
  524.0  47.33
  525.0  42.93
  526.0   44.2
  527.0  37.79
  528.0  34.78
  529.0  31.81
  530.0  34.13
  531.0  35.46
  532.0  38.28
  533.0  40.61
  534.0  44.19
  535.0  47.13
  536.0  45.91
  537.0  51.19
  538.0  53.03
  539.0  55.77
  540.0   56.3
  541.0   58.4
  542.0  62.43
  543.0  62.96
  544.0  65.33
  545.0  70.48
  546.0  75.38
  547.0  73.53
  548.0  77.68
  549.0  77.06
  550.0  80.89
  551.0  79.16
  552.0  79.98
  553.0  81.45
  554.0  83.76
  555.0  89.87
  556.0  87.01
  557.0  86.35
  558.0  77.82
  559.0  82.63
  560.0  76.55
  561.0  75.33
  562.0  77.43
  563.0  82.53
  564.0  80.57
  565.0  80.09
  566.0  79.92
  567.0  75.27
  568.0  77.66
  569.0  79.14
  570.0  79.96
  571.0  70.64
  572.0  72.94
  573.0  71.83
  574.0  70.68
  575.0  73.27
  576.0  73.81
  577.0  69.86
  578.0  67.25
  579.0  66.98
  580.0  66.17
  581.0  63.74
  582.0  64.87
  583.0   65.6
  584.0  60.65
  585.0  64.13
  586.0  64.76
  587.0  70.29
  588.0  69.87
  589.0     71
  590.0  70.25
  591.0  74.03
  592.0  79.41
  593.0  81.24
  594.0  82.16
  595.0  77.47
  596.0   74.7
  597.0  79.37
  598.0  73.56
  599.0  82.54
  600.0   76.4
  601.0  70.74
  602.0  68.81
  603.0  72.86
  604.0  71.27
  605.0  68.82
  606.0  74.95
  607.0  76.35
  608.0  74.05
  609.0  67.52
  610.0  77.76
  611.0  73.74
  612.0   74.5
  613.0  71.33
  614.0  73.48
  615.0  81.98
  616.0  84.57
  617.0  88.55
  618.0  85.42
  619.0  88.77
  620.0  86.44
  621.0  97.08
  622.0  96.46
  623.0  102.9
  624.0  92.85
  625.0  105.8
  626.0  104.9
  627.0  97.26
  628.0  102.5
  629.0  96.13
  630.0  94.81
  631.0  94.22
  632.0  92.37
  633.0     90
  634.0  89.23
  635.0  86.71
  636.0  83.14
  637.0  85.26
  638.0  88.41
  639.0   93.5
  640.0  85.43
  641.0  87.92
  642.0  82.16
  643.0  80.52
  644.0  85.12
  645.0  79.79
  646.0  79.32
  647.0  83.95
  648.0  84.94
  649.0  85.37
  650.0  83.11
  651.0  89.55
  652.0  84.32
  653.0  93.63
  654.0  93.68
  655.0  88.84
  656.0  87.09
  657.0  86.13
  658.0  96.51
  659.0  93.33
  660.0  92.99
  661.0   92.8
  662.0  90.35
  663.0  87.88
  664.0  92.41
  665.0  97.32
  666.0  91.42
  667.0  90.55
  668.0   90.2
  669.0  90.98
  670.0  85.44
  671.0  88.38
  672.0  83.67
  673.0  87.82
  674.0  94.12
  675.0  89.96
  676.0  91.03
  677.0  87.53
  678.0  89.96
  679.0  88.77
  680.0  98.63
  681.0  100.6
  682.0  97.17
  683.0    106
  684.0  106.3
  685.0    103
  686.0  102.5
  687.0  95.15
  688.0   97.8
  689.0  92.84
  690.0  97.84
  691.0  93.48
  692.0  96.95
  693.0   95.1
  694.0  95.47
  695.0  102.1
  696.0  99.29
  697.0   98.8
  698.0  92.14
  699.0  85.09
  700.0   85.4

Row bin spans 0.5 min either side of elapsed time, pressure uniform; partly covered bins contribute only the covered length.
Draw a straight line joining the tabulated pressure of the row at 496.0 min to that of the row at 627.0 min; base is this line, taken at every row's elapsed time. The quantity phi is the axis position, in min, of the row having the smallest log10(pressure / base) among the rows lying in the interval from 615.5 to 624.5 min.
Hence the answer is 616.0 min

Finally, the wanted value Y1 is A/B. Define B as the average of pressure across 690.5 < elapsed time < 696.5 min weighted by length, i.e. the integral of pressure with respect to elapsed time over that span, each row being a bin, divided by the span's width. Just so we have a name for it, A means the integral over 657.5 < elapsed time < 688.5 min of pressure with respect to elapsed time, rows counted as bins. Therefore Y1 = 30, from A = 2901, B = 97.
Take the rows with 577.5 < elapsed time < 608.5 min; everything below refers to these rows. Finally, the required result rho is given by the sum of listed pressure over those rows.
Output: 2224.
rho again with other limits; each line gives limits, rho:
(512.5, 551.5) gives 2281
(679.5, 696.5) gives 1680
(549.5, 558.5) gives 746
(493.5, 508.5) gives 1325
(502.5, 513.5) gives 952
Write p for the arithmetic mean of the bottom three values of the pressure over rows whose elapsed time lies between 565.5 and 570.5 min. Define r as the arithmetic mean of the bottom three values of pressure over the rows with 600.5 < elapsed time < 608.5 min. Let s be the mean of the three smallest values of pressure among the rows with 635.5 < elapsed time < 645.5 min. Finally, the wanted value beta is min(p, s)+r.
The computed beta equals 147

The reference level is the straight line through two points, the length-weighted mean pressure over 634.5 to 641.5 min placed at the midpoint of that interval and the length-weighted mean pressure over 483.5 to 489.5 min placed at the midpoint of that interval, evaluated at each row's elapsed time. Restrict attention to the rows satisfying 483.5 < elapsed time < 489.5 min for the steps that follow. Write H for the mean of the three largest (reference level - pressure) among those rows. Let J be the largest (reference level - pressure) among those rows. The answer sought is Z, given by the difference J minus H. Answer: 3.6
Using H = 2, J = 6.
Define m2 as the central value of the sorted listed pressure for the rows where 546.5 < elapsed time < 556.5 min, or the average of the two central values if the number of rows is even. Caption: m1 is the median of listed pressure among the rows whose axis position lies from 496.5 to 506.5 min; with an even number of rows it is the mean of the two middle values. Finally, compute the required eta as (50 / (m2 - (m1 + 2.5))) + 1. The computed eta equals -3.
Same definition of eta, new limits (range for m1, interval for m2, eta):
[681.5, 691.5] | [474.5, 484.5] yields -4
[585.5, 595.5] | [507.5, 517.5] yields 13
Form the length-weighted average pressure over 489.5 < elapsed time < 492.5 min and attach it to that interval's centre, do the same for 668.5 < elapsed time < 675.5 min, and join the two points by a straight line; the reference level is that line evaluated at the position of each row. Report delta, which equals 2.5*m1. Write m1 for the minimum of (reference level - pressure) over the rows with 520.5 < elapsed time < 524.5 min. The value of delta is 72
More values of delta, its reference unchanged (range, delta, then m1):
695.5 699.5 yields -26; -10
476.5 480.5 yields -19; -8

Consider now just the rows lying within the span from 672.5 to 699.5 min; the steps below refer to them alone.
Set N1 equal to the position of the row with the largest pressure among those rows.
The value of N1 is 684.0 min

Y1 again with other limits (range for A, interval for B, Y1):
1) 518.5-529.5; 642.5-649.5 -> 7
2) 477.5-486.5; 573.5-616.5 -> 11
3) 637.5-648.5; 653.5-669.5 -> 10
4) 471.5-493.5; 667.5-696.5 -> 21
